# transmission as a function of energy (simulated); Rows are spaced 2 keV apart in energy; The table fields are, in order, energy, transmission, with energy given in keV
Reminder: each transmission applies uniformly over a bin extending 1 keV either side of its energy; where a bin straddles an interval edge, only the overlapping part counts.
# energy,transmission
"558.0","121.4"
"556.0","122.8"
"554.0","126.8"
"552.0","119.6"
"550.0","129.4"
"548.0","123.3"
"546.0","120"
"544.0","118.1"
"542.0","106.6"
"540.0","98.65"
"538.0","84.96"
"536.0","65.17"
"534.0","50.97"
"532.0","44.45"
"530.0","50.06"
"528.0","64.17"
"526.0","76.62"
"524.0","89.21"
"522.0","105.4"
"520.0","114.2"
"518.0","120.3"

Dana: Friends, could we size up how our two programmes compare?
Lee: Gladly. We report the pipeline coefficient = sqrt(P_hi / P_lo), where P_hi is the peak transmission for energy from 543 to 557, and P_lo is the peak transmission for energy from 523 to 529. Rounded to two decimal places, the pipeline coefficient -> 1.20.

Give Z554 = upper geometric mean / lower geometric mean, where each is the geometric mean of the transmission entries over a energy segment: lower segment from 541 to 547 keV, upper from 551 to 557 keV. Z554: 1.07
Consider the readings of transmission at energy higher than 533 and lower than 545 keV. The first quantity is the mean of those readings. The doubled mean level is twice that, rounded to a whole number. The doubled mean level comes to 175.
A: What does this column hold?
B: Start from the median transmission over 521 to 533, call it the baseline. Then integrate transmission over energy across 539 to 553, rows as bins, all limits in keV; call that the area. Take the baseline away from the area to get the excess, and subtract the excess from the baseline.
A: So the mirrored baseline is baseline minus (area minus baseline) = -1491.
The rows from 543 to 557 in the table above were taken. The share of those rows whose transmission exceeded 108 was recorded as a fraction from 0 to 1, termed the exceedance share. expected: 1.0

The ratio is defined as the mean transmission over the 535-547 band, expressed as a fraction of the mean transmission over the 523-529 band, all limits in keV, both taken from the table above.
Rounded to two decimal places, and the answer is 1.29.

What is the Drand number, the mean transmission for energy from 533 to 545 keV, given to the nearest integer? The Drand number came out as 87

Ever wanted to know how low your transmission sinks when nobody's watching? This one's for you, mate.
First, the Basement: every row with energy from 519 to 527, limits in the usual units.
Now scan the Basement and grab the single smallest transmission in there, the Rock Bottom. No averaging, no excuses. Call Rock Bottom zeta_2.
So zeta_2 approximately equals 76.62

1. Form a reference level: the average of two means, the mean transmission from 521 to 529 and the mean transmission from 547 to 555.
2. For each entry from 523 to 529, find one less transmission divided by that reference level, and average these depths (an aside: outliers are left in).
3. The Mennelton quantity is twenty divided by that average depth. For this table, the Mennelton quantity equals 75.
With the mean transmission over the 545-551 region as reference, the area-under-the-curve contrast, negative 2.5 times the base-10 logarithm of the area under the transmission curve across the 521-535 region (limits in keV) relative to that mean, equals -2.2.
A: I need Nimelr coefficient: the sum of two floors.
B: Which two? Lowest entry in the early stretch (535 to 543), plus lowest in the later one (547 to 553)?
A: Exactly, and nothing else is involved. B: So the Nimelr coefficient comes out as 185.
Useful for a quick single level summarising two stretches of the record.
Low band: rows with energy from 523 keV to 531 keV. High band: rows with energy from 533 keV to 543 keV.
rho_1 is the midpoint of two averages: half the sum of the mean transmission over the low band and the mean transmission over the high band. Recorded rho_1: 76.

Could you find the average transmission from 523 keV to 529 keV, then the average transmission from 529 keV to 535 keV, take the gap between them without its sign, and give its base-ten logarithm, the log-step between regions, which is 1.45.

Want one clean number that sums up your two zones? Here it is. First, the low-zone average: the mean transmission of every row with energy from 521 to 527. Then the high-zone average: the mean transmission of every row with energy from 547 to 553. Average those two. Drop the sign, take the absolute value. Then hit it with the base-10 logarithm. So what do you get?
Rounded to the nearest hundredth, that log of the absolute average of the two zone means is 2.03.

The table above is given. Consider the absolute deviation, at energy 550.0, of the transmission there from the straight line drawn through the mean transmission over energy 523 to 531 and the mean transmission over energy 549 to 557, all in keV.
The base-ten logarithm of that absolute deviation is 1.0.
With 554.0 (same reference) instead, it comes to -1.3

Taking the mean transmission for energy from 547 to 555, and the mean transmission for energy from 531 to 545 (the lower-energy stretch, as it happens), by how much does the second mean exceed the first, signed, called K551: -44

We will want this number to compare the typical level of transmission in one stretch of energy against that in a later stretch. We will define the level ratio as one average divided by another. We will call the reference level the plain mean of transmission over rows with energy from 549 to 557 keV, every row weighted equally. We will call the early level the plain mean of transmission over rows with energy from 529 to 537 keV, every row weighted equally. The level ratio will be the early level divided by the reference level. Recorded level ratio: 0.4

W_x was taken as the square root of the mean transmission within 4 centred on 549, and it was 11.2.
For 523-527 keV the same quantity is 9.1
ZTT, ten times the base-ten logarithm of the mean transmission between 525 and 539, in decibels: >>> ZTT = 17.9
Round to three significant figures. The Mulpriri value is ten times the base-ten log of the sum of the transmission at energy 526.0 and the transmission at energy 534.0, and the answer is 21.1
